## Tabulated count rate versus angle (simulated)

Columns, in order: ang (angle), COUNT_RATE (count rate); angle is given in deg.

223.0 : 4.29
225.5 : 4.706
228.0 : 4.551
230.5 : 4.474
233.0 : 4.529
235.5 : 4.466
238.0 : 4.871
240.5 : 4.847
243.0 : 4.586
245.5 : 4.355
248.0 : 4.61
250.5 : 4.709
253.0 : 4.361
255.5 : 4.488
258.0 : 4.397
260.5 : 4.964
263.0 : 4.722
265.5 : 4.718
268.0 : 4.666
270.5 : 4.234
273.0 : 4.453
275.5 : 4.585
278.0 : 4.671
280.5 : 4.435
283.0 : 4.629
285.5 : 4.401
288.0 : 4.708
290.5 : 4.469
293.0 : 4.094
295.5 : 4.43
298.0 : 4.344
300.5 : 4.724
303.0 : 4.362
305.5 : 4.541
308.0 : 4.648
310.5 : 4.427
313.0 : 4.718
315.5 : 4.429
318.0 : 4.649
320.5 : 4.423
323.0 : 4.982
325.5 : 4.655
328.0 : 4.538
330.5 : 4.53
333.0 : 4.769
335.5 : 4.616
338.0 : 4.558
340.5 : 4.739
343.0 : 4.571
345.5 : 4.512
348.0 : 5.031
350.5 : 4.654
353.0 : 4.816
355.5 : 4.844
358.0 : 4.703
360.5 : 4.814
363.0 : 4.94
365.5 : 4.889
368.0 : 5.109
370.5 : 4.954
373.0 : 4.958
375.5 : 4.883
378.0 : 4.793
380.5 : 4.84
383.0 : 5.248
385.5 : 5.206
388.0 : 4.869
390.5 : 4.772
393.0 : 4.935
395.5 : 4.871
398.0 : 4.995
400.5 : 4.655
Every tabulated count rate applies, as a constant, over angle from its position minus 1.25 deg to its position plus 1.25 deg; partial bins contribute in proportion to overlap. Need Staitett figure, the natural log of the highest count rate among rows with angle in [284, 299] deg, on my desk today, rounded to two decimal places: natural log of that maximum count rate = 1.55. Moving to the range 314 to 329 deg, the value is 1.61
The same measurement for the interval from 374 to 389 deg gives 1.66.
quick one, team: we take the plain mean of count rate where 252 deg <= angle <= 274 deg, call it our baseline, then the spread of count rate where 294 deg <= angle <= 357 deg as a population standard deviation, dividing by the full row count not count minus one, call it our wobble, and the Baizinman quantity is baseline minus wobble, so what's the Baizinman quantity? 4.38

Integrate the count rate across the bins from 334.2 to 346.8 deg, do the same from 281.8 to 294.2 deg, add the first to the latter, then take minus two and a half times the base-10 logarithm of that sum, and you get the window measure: -5.14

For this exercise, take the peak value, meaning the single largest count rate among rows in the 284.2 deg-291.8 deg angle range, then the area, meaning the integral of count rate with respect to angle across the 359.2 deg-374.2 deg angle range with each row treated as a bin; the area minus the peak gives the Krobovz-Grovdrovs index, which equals 69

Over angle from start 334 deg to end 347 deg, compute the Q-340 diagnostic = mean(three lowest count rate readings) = 4.5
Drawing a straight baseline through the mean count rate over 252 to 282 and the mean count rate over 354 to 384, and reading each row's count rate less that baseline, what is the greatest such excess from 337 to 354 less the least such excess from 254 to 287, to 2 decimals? 0.53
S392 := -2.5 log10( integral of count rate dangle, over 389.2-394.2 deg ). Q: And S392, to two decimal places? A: -3.46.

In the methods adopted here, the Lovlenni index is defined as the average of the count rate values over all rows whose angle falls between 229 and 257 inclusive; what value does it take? 4.57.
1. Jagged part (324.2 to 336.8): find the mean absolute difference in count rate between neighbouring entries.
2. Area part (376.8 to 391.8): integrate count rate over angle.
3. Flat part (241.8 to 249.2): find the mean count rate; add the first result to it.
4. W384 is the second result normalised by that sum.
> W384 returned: 16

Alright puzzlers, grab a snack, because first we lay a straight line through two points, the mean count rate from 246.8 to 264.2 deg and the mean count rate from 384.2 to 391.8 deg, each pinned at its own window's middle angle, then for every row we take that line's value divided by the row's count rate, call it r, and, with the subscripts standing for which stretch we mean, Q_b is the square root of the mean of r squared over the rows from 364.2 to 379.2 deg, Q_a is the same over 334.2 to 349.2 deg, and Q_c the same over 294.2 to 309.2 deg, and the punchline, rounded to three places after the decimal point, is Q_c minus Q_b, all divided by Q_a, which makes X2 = 0.052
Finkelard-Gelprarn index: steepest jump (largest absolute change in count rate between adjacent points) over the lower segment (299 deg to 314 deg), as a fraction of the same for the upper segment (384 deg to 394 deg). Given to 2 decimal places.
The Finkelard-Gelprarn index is 1.07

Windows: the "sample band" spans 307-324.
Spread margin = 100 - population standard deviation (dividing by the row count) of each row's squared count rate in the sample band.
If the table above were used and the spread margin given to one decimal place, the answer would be 98.2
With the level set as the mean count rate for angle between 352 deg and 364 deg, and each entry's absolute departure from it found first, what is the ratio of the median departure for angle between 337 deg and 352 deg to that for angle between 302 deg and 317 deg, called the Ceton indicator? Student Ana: 0.68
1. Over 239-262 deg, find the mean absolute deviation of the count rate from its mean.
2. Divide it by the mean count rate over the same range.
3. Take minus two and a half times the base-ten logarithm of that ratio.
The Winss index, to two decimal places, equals 3.58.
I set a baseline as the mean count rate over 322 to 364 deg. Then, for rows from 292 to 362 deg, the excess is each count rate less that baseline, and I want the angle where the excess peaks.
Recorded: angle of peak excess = 348.0 deg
